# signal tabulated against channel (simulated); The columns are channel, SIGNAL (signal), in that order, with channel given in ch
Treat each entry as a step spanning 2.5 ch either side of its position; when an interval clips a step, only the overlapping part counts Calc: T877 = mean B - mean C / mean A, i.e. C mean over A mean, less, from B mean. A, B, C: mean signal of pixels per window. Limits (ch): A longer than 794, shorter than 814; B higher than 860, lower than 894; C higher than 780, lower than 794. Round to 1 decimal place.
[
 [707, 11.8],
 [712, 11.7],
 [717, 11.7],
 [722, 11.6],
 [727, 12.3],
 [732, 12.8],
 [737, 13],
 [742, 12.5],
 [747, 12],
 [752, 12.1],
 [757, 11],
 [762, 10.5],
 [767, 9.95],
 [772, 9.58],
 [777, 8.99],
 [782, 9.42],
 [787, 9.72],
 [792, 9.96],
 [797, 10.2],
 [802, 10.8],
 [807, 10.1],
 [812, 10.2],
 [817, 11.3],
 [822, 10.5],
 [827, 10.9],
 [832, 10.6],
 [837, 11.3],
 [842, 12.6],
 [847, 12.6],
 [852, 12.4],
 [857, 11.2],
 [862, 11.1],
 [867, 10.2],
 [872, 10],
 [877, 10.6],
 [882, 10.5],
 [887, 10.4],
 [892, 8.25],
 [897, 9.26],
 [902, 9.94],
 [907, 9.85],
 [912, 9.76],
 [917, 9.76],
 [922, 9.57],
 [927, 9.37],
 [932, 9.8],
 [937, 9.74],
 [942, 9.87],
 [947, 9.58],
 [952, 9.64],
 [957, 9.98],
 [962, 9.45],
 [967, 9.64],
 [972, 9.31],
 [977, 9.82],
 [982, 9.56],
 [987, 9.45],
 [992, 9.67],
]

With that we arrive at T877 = 9.2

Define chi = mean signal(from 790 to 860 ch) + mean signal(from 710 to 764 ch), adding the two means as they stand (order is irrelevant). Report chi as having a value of 23.0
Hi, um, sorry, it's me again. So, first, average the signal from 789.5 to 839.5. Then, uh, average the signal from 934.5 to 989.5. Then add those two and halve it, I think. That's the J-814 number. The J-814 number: 10.1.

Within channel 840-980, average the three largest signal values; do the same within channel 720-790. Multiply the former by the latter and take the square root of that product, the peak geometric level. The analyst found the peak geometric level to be 12.6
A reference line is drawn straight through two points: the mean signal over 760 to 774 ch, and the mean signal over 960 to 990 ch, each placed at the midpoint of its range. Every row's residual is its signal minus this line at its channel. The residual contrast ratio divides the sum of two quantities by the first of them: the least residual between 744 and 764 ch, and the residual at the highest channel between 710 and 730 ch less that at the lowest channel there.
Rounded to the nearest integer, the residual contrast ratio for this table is 2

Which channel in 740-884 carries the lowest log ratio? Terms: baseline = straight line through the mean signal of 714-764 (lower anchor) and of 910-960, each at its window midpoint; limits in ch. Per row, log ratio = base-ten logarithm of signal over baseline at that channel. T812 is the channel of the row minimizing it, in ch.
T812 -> 777 ch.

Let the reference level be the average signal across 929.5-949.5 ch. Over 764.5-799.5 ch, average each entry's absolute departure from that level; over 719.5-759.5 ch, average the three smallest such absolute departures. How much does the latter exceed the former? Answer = 1.5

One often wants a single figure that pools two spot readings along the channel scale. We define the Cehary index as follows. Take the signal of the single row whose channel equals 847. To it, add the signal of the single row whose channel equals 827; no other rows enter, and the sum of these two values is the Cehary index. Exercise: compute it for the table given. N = 23.5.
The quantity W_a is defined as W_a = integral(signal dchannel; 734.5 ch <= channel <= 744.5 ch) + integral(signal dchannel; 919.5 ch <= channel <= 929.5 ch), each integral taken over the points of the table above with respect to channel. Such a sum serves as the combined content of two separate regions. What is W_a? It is 222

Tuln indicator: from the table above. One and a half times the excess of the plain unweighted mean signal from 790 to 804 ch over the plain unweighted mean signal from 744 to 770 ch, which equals -1.2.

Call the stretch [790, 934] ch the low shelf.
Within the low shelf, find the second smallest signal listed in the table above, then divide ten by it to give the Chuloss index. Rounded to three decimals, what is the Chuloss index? 1.080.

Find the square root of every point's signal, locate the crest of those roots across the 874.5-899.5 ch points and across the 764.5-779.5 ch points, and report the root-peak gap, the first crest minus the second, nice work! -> 0.10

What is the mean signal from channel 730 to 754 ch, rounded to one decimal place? 12.5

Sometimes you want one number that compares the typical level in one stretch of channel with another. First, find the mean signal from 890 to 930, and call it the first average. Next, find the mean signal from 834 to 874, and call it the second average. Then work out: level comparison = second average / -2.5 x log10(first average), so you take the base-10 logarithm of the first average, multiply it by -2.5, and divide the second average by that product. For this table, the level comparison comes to -4.68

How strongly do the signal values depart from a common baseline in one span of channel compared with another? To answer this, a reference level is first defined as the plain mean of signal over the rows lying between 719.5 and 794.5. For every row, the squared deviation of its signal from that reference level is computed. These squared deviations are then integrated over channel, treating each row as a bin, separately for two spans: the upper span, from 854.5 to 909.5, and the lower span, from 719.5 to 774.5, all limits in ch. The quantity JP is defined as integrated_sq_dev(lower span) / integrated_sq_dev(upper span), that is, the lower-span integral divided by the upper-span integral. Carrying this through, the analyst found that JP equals 1.0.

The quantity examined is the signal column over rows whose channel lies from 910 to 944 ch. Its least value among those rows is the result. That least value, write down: 9.37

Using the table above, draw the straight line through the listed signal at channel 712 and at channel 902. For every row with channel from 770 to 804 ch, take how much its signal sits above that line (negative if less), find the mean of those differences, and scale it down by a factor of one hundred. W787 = -0.012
